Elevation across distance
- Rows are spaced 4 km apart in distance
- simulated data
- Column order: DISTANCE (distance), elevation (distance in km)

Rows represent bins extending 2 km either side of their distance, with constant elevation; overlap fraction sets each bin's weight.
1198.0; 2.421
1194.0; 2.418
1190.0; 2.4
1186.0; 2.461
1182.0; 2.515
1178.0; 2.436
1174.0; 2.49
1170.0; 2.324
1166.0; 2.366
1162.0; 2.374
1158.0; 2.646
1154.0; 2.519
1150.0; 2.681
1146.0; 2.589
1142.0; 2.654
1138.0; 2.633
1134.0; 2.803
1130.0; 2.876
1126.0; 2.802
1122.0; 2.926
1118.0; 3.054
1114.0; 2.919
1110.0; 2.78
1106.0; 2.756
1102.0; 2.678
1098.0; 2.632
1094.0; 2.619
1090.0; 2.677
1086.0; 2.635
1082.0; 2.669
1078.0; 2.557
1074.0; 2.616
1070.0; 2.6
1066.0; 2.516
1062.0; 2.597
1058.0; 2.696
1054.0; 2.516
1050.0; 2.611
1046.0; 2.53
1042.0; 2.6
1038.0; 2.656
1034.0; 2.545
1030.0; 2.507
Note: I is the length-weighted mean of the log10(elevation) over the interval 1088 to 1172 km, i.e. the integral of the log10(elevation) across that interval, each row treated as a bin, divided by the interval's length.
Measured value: 0.427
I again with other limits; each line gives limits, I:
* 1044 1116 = 0.422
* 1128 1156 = 0.428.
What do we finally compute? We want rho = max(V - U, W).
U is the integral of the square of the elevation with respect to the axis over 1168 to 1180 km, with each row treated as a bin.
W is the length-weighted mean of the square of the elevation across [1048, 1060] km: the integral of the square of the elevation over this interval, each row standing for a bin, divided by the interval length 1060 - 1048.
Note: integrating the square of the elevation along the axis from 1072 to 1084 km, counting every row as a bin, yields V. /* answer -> 11.9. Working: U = 70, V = 82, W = 6.81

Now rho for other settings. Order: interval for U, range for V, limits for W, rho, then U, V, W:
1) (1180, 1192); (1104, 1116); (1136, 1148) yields 22.8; 73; 95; 6.89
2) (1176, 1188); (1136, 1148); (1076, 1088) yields 9.5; 73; 83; 6.87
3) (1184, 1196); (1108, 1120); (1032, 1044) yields 31.7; 71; 102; 6.76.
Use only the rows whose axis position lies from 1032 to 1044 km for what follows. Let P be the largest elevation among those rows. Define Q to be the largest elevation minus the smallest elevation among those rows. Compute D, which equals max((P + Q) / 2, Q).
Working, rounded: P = 2.656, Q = 0.111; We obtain 1.38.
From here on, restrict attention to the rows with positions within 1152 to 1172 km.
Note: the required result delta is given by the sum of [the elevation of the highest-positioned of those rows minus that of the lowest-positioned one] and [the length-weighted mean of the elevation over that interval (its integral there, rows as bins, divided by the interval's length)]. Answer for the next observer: 2.3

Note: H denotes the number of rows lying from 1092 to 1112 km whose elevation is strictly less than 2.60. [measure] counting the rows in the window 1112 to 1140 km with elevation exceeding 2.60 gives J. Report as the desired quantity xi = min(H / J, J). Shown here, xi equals 0.0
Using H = 0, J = 7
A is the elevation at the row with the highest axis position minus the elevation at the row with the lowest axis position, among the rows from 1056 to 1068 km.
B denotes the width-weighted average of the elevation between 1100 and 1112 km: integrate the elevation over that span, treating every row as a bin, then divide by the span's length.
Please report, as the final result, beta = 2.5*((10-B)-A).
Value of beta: 18.6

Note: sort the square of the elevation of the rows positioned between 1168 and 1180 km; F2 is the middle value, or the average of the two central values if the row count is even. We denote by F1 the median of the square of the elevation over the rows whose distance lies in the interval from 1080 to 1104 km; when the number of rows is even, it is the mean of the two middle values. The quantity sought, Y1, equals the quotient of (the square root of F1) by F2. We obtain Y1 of 0.447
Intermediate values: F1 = 7.03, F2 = 5.9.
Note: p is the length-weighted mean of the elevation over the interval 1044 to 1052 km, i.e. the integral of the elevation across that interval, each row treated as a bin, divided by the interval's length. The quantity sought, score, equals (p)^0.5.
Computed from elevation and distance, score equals 1.60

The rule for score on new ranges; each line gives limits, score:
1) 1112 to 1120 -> 1.73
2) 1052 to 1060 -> 1.61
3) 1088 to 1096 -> 1.63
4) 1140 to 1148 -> 1.62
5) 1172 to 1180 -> 1.57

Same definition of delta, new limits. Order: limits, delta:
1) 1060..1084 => 2.7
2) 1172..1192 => 2.4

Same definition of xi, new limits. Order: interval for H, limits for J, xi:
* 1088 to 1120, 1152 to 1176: 0.0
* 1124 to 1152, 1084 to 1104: 0.2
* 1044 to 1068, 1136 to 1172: 1.0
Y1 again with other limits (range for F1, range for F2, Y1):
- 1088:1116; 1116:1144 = 0.341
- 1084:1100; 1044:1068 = 0.401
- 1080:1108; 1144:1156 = 0.398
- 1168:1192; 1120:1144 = 0.312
